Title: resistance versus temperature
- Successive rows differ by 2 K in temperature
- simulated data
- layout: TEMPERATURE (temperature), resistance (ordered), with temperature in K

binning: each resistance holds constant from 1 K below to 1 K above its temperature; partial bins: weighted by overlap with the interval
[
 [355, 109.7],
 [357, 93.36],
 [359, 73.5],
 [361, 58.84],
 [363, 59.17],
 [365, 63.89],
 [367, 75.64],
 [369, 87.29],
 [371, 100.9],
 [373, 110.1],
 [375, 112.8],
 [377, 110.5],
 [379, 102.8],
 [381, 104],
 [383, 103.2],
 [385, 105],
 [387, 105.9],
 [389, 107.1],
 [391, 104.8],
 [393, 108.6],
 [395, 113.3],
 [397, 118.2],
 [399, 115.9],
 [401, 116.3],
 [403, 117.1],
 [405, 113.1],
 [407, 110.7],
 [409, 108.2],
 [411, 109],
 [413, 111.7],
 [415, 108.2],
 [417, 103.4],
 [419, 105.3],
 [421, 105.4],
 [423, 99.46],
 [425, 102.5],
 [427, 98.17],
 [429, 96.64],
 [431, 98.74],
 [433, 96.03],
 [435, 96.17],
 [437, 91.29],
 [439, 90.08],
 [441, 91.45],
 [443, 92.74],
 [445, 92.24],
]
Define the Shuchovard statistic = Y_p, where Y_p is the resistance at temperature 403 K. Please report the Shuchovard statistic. 117.1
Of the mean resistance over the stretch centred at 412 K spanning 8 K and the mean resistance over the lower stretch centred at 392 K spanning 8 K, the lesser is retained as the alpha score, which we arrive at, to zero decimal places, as 108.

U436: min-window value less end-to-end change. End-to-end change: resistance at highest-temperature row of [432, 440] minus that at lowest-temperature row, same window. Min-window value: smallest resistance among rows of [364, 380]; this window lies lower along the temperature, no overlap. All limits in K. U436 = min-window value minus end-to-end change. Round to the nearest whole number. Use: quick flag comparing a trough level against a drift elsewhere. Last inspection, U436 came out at 70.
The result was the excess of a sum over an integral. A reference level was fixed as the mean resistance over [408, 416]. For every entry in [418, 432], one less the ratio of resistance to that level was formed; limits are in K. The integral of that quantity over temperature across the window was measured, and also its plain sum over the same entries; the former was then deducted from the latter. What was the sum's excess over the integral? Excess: -0.5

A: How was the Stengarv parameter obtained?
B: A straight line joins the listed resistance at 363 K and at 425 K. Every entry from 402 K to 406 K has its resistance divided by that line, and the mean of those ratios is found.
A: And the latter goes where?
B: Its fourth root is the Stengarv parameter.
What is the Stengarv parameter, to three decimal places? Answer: 1.070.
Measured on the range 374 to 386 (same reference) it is 1.107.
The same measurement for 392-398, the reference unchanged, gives 1.086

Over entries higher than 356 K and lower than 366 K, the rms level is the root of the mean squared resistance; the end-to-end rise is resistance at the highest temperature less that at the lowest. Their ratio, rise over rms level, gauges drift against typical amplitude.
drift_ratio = -0.42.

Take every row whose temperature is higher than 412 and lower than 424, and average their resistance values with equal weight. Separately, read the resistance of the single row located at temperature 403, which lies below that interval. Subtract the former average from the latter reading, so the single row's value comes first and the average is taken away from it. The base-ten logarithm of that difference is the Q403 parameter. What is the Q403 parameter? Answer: 1.1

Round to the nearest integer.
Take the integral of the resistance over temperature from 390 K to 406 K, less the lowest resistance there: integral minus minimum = 1710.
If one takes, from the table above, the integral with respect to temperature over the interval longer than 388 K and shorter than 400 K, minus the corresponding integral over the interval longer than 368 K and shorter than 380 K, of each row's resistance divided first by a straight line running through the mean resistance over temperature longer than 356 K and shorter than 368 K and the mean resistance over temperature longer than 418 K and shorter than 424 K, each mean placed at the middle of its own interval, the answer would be -1.0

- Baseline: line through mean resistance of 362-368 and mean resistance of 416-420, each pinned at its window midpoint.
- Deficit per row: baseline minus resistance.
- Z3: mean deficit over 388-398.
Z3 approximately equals -24.0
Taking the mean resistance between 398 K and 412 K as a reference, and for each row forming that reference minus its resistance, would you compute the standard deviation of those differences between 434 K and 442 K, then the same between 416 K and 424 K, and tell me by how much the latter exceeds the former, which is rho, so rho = 0.1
